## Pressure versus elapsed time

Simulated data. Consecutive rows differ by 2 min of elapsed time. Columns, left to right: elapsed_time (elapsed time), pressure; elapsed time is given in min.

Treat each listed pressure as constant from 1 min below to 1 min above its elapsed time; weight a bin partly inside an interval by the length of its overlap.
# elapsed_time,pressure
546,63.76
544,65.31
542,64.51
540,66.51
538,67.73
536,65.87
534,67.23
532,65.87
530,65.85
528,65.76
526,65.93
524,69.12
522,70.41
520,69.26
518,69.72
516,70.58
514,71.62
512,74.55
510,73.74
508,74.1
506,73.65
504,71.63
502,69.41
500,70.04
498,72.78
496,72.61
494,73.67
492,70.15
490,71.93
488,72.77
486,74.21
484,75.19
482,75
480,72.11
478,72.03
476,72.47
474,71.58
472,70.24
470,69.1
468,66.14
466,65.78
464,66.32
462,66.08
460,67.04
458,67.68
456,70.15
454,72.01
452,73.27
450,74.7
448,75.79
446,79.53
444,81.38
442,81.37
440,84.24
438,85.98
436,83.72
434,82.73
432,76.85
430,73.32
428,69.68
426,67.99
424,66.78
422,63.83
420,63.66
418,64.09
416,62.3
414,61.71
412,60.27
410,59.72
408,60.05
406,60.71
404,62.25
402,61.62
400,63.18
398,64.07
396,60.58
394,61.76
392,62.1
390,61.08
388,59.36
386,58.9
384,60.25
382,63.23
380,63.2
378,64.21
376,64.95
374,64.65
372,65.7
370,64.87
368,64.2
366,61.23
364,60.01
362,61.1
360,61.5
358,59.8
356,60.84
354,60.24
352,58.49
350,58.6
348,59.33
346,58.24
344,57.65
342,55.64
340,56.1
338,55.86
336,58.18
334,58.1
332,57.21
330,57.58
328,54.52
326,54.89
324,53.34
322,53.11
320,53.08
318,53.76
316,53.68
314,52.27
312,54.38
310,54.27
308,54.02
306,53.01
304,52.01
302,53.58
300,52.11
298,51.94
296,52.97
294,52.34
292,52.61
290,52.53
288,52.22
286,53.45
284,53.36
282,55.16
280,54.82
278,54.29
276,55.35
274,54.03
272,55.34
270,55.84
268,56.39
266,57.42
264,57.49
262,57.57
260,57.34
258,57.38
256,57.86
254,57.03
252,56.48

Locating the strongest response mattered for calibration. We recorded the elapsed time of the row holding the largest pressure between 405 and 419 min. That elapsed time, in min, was 418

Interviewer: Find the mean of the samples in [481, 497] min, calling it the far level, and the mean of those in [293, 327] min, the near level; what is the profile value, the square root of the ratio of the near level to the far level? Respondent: 0.85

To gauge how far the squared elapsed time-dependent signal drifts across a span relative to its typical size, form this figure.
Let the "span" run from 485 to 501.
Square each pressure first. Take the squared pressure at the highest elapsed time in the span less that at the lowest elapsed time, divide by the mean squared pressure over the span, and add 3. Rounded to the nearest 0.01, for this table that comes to 2.88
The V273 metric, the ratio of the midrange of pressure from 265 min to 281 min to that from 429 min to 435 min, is 0.71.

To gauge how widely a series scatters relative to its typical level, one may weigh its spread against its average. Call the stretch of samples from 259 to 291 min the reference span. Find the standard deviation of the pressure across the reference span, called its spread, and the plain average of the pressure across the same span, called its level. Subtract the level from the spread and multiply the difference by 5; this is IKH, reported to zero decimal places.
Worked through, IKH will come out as -267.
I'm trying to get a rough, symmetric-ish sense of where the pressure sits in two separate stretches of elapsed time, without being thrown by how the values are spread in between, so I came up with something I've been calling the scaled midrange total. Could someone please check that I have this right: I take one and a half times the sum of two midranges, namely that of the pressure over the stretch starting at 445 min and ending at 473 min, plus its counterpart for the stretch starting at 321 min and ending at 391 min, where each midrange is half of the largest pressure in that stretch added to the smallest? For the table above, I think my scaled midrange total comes 198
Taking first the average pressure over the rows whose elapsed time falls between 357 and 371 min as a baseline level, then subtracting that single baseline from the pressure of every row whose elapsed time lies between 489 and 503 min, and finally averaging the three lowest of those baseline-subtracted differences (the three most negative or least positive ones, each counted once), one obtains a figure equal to 8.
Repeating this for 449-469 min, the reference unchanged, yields 4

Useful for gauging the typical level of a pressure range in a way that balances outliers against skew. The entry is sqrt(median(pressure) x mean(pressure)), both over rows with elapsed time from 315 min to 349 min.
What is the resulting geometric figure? 56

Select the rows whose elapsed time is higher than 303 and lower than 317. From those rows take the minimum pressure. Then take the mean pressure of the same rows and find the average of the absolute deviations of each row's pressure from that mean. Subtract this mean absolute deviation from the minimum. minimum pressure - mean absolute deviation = 51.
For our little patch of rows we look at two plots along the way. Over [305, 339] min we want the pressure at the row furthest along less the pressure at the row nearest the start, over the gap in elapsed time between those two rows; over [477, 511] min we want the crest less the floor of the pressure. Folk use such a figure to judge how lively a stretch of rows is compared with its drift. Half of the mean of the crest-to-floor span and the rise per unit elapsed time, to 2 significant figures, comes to 1.5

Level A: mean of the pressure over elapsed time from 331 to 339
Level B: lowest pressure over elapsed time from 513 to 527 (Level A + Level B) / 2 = 62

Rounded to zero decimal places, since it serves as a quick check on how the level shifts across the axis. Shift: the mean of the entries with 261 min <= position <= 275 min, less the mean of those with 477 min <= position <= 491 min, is -17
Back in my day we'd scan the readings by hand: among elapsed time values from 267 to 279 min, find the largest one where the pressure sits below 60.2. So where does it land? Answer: 278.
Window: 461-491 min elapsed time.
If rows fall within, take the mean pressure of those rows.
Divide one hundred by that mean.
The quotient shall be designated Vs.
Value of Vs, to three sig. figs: 1.41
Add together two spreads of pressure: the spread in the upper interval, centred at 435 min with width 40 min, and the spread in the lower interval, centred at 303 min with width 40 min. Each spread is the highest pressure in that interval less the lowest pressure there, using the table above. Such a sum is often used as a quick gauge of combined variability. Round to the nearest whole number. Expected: 26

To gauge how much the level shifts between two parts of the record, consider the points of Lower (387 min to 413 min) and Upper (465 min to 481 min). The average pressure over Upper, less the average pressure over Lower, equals 8.6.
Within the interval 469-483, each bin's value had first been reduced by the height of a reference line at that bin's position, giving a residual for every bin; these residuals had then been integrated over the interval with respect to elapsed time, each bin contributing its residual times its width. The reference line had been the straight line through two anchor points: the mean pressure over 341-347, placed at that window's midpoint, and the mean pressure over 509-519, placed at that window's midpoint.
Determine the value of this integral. 43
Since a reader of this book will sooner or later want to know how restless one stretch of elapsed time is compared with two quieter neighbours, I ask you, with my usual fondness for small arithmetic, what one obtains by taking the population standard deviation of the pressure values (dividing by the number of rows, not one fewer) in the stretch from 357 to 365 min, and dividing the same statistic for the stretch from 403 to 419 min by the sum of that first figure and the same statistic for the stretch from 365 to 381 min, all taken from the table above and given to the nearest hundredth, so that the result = 0.69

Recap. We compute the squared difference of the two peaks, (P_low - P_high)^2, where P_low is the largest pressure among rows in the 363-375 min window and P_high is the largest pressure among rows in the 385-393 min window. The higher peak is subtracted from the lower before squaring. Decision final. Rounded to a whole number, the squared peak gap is 13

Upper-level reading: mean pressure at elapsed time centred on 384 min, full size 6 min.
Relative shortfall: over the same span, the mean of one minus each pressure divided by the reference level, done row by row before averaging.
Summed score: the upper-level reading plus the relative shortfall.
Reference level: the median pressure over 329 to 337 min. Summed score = 61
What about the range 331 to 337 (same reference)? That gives 58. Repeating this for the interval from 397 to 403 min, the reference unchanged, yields 63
